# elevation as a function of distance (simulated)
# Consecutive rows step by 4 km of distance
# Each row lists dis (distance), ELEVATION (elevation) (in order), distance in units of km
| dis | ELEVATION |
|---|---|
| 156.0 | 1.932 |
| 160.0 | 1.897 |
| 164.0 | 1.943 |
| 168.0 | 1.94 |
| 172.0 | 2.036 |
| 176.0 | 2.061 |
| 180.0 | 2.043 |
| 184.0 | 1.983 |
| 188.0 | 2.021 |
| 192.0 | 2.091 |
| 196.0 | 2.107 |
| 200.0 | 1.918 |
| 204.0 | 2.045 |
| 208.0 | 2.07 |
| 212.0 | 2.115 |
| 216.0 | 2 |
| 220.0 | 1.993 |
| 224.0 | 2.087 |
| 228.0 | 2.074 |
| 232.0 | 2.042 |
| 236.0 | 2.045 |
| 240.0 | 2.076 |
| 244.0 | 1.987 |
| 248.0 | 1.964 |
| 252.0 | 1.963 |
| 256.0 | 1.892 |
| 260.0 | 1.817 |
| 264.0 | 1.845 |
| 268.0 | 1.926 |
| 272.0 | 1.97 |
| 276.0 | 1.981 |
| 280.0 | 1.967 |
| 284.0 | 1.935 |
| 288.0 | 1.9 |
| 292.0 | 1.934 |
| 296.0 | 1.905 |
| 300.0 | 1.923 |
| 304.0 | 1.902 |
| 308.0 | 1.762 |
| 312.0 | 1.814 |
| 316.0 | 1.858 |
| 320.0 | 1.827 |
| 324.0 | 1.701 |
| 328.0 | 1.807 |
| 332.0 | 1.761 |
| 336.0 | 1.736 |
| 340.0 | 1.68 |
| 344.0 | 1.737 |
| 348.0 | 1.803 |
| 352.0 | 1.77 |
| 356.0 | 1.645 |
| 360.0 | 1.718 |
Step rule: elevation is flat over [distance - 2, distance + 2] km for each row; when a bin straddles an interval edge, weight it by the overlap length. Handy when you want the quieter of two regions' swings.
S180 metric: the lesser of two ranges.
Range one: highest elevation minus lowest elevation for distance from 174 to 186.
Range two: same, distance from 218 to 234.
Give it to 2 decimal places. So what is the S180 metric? 0.08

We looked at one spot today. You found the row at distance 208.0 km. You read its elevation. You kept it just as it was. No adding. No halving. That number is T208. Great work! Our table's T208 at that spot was 2.07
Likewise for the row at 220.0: 1.993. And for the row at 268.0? 1.926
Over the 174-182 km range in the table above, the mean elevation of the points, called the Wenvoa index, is 2.05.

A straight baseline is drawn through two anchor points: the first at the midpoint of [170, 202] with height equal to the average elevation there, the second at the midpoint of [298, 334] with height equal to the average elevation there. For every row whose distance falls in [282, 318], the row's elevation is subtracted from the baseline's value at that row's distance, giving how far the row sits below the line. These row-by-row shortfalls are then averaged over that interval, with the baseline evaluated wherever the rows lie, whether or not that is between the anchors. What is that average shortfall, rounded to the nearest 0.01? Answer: -0.04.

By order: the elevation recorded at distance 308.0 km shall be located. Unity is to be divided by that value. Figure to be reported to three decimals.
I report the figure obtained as 0.568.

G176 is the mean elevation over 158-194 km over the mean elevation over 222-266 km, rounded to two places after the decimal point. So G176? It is 1.01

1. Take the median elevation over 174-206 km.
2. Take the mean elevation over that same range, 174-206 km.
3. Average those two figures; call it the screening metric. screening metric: 2.04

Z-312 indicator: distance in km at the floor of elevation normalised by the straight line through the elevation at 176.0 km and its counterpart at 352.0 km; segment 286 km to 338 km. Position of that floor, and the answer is 324.0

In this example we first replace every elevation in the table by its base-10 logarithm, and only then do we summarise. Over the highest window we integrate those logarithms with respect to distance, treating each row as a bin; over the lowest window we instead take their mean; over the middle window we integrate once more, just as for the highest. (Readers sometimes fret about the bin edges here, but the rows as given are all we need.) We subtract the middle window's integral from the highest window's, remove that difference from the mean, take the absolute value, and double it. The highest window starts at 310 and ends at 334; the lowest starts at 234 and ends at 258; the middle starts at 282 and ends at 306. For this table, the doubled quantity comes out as 2.0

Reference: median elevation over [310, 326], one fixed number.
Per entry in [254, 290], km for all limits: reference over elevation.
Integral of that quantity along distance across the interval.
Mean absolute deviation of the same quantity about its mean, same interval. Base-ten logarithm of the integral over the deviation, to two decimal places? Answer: 3.18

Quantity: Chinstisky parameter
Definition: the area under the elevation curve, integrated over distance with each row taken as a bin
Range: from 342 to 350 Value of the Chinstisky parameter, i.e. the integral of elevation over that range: 14.2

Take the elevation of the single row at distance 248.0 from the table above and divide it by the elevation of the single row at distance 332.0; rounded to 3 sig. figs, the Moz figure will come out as 1.12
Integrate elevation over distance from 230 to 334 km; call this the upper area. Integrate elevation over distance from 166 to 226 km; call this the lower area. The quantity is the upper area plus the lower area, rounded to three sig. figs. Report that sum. 320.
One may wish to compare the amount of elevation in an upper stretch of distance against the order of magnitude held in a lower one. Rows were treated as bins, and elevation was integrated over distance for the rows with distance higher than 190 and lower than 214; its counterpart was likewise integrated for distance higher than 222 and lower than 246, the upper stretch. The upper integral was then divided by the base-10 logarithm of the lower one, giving 29.1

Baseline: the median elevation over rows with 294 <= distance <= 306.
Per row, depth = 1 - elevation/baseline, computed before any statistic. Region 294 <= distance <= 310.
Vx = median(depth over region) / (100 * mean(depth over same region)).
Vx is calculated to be 0.0005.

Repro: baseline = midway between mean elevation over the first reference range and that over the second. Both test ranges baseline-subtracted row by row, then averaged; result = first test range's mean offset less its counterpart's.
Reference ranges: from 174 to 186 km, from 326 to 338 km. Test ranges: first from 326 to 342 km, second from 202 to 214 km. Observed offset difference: -0.33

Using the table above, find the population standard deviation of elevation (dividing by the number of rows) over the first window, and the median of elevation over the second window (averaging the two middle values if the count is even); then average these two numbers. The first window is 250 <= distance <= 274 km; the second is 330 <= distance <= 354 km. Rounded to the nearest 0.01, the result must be 0.90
